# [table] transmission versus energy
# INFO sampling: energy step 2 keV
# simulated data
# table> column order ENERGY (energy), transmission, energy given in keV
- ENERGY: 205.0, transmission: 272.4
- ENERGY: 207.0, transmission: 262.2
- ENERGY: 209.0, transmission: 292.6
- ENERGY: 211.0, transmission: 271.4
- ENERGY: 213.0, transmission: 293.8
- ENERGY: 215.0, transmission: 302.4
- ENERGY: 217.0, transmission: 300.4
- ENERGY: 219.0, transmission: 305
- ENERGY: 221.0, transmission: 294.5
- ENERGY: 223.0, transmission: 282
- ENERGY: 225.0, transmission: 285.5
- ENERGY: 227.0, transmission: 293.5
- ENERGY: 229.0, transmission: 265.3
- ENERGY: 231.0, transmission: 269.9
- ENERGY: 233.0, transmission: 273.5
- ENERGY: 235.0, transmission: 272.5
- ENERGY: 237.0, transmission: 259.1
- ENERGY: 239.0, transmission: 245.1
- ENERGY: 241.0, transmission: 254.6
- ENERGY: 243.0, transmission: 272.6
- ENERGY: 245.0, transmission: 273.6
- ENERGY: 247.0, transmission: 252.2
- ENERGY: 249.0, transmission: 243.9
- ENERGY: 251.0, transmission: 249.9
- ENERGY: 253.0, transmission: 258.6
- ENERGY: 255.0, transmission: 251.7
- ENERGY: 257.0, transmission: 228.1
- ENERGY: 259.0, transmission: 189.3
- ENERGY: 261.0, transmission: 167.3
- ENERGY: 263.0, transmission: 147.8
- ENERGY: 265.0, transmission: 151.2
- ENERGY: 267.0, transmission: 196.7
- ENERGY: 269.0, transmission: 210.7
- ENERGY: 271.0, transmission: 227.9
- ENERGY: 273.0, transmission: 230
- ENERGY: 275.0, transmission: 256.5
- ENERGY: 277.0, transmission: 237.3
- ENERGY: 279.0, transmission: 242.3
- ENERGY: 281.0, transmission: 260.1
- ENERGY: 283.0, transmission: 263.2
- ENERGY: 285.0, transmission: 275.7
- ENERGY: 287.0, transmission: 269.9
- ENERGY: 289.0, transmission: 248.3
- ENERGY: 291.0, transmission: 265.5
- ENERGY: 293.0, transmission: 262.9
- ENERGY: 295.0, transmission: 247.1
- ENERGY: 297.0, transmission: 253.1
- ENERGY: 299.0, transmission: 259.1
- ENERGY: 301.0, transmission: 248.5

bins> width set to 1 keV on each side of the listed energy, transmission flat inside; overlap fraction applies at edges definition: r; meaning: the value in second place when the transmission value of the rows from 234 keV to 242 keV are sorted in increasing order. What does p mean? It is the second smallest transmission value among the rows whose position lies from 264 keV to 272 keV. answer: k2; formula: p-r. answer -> -58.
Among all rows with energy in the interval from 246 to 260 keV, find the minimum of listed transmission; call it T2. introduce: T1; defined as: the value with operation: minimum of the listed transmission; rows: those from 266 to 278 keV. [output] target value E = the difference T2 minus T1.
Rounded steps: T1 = 196.7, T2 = 189.3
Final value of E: -7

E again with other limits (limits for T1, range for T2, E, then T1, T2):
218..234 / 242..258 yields -37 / 265.3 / 228.1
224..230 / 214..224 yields 17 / 265.3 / 282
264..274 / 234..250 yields 93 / 151.2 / 243.9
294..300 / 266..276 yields -50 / 247.1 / 196.7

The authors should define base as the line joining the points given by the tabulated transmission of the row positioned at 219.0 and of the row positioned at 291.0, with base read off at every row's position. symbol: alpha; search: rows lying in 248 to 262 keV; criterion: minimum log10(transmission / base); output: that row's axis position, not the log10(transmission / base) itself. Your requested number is 261.0 keV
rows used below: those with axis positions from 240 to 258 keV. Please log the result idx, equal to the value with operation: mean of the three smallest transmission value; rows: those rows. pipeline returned 241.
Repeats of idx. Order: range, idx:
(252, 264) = 168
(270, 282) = 232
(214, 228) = 287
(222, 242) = 253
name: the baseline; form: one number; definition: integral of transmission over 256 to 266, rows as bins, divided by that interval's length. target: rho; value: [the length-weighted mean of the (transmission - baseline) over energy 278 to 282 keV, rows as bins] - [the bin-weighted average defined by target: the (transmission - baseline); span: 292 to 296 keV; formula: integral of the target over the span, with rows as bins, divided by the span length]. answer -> -4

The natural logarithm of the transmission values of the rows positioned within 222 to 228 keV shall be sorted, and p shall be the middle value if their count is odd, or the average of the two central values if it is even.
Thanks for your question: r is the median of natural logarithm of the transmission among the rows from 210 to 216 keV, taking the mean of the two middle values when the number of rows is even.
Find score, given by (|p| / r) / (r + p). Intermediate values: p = 5.65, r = 5.68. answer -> 0.088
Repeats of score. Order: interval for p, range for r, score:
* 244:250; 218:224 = 0.087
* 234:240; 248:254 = 0.091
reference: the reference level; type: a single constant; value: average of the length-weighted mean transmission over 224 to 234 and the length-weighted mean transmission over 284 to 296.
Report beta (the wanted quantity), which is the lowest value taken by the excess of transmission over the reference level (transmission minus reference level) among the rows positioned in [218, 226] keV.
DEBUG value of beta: 12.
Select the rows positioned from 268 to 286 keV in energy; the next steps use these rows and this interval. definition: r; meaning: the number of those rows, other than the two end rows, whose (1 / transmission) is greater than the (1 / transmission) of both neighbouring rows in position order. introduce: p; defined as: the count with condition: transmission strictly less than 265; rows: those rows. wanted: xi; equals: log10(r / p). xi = -0.90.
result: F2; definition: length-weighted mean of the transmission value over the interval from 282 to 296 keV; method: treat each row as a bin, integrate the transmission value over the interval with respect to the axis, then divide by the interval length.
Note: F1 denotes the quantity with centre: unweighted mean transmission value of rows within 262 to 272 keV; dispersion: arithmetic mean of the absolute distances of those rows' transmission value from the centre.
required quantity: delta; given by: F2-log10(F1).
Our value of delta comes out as 260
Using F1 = 30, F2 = 261.8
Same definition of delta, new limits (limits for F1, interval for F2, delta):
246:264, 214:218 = 300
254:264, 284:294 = 263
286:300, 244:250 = 256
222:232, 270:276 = 237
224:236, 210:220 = 294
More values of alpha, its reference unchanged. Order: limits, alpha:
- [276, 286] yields 277.0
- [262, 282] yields 263.0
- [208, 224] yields 211.0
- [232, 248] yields 239.0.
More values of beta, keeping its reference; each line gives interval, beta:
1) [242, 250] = -26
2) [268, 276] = -59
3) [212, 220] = 24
